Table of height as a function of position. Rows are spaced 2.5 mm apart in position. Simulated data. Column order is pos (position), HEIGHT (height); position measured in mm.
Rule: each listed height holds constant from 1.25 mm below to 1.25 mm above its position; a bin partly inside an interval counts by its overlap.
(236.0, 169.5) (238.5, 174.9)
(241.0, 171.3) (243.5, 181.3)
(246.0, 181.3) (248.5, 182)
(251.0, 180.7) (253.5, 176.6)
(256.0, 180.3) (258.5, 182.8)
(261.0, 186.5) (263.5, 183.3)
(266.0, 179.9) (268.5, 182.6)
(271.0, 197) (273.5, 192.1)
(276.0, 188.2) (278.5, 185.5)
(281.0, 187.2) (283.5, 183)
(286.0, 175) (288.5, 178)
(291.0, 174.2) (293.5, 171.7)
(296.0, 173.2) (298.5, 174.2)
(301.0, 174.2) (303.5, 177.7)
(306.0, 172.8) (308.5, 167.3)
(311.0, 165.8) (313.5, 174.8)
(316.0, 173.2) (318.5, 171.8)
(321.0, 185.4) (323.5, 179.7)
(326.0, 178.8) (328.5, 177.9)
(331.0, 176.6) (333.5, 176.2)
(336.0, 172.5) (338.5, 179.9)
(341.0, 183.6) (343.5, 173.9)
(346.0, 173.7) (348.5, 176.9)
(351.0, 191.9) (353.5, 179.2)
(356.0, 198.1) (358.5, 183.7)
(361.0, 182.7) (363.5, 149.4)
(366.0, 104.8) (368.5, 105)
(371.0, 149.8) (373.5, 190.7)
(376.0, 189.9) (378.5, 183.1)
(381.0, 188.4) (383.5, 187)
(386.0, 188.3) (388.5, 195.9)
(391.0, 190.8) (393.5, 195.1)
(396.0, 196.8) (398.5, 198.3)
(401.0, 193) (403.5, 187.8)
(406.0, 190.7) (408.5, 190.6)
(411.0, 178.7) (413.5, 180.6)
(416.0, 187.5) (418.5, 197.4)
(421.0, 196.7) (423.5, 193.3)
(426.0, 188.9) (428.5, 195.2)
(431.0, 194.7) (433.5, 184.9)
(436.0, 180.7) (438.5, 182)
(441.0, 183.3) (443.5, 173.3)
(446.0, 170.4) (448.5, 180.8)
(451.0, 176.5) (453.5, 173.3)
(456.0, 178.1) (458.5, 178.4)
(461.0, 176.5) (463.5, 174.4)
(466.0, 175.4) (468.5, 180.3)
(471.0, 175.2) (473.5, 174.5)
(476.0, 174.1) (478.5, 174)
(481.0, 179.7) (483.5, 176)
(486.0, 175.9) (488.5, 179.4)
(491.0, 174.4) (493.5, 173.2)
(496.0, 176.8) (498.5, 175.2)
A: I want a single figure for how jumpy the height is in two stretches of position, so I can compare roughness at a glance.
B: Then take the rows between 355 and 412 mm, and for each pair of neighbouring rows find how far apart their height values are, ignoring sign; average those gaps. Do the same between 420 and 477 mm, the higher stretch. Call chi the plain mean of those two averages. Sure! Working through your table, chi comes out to 7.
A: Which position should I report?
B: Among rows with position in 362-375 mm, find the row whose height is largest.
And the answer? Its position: 373.5 mm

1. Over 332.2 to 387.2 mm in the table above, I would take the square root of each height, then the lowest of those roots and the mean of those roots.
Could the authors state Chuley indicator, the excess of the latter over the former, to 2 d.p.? 2.88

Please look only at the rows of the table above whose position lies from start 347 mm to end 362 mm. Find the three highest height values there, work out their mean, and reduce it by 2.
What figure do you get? 189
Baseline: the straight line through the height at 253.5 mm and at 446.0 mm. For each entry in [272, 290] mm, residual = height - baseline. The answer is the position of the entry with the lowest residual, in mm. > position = 286.0 mm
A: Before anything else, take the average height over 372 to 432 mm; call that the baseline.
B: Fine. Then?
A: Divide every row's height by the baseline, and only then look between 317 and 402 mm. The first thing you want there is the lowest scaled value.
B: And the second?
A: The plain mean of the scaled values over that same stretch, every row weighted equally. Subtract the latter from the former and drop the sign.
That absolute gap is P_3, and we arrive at 0.38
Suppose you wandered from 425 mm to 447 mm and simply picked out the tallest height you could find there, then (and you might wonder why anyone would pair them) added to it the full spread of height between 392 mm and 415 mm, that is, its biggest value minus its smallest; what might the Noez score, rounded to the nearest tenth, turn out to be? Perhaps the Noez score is 214.8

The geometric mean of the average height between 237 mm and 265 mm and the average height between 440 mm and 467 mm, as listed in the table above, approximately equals 178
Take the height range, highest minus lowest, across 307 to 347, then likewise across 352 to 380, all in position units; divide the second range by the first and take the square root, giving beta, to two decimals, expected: 2.18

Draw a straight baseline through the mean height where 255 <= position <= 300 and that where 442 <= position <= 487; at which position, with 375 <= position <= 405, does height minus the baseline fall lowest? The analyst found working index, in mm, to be 378.5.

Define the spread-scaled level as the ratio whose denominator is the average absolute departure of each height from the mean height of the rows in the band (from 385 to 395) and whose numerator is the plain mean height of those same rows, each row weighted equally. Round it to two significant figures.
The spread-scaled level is 65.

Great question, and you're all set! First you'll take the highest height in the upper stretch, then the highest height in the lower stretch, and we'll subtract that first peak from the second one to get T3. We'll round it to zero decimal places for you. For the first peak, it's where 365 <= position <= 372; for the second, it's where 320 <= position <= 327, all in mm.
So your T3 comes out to 36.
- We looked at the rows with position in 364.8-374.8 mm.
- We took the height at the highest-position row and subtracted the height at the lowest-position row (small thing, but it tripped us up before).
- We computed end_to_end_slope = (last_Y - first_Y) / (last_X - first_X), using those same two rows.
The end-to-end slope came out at 11.5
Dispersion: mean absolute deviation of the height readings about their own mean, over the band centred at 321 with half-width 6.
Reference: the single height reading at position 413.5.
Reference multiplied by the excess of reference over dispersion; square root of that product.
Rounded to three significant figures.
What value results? 178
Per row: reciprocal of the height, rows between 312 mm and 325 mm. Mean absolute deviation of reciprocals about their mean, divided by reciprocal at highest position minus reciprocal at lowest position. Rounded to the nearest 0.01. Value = -0.90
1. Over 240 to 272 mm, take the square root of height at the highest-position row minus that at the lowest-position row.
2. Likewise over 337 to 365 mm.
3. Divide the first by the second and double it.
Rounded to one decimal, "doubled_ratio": -1.6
